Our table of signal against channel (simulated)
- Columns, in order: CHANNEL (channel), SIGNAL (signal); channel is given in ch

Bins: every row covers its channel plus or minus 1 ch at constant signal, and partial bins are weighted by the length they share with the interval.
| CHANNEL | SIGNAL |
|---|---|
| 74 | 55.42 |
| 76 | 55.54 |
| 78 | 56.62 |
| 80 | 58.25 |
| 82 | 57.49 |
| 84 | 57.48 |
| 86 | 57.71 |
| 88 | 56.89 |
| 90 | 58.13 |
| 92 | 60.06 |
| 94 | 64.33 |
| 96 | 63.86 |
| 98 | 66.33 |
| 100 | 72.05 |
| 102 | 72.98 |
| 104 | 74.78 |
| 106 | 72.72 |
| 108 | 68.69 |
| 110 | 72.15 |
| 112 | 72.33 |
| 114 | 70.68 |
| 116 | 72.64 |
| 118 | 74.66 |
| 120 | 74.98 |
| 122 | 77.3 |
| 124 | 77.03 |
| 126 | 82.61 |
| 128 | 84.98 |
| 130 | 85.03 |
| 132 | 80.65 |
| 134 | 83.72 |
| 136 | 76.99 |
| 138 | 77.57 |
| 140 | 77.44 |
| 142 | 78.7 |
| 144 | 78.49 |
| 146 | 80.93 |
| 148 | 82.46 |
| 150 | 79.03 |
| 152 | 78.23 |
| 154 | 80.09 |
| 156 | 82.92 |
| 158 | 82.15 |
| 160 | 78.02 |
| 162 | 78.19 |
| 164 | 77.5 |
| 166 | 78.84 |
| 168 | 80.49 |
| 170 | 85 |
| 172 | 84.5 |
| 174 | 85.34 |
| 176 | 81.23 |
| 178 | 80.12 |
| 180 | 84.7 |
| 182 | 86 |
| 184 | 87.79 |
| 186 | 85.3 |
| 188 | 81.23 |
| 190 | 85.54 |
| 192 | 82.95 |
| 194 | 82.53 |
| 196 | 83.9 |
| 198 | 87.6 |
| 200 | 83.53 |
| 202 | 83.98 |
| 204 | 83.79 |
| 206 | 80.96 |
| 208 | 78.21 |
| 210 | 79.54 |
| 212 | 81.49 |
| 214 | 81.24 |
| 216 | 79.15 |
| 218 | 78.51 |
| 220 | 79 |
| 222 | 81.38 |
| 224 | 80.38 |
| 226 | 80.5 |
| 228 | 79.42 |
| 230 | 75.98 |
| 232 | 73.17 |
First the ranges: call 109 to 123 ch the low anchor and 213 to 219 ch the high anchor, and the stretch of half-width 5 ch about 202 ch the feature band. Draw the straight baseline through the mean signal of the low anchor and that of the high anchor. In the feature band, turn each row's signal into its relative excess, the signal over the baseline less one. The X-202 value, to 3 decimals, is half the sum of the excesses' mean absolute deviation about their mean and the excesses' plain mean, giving 0.043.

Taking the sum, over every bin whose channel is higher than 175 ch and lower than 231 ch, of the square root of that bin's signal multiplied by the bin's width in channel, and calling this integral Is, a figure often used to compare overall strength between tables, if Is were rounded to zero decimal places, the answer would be 507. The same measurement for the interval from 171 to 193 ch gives 202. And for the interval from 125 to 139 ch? 126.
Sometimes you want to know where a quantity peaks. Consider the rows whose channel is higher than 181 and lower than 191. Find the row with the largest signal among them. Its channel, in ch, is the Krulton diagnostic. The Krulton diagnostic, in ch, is 184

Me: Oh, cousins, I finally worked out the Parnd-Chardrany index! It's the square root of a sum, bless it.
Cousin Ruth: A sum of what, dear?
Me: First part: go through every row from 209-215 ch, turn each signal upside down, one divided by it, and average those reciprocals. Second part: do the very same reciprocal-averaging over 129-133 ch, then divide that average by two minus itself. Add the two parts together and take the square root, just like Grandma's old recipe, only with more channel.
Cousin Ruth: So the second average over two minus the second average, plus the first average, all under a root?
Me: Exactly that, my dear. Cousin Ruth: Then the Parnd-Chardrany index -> 0.136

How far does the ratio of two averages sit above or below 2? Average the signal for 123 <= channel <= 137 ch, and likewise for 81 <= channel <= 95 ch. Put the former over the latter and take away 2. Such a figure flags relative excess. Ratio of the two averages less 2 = -0.6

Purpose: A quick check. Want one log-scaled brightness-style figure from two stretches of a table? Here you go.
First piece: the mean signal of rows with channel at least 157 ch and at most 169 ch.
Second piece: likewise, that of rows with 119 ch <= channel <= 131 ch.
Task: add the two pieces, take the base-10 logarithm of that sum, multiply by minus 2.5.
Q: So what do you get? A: -5.51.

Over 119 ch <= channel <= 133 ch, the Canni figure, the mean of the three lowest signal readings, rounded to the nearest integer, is 76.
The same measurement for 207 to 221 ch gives 79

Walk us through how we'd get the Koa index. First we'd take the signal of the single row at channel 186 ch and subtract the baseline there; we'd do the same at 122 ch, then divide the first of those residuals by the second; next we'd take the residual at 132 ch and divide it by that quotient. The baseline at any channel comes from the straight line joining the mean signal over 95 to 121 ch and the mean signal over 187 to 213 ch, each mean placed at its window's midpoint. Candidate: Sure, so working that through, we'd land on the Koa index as 6.0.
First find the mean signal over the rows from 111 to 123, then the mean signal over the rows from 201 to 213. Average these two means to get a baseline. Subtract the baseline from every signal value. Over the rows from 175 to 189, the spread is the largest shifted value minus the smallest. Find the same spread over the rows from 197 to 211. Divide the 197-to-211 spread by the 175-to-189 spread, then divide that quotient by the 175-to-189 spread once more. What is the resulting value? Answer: 0.16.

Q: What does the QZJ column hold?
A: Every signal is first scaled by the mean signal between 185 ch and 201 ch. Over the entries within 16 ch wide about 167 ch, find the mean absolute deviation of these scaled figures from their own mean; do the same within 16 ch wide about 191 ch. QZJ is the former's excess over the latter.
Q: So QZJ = 0.012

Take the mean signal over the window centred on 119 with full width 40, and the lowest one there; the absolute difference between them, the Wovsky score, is 7.5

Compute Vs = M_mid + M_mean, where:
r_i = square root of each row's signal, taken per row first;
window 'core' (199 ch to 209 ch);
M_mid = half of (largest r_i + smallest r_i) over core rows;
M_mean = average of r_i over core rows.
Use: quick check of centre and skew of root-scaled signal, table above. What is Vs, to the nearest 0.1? 18.1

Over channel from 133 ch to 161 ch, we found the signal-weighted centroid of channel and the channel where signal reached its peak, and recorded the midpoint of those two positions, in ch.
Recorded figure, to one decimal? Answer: 140.5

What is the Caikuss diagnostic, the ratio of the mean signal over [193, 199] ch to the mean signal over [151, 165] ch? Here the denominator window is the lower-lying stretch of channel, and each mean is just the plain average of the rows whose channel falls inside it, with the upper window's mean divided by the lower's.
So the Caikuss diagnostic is 1.06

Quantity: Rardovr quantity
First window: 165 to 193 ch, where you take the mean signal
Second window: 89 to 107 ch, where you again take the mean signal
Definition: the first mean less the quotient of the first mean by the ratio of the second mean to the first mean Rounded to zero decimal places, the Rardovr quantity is -20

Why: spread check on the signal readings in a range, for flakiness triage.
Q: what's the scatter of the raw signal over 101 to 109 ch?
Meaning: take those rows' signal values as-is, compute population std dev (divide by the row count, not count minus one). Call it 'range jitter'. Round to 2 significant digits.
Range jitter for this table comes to 2.2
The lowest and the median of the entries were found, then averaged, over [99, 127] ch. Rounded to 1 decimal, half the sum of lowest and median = 70.8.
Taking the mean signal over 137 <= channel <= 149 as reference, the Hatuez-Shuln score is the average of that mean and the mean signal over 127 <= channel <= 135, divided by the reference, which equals 1.03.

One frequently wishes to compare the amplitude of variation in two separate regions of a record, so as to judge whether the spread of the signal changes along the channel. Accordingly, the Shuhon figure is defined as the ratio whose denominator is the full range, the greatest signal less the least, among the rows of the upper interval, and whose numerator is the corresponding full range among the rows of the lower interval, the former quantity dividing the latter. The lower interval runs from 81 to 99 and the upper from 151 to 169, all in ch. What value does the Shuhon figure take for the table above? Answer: 1.7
